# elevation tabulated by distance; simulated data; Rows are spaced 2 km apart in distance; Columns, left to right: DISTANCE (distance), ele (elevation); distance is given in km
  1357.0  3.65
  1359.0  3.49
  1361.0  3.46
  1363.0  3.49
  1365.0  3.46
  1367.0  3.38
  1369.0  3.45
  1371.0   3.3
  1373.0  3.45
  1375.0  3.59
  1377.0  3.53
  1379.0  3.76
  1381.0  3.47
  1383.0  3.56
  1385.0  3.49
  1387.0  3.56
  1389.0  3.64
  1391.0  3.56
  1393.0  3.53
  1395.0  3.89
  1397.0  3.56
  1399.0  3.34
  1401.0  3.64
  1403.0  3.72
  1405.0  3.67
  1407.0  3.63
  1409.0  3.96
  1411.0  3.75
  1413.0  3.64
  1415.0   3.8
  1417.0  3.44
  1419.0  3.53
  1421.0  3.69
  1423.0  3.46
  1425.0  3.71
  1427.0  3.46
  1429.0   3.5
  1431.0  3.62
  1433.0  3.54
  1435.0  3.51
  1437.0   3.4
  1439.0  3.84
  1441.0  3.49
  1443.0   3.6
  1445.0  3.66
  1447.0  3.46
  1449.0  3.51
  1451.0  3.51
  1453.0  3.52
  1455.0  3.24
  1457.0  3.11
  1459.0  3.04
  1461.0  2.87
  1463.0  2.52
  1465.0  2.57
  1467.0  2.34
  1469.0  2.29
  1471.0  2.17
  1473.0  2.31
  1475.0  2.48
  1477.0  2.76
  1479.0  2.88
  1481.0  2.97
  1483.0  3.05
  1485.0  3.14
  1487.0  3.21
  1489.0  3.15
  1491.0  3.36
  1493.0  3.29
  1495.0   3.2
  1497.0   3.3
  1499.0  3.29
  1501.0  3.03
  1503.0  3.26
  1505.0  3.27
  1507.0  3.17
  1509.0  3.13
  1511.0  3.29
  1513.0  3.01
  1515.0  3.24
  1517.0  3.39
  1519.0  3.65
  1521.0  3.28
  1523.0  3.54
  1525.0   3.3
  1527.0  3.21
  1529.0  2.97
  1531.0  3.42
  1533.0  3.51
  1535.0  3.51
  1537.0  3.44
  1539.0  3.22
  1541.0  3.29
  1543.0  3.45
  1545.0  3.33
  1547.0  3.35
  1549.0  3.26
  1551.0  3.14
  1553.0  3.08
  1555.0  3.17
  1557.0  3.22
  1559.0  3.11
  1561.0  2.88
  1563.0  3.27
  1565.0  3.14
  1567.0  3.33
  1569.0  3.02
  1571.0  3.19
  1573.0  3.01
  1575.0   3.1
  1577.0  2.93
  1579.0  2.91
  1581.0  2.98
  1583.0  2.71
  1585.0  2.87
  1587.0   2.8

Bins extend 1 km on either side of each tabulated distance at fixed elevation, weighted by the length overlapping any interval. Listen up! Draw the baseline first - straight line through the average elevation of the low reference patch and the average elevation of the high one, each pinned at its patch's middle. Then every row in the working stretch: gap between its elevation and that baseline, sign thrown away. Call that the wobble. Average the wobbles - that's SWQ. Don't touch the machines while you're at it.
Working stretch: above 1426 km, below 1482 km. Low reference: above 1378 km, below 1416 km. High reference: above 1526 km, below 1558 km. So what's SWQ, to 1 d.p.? 0.4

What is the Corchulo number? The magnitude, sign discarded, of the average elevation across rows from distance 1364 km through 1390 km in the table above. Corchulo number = 3.51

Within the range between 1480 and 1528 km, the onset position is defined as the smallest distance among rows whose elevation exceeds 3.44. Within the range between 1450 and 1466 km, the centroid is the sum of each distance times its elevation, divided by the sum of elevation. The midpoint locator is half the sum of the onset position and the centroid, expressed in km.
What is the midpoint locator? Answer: 1488.2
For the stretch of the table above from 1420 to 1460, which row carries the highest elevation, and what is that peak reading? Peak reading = 3.84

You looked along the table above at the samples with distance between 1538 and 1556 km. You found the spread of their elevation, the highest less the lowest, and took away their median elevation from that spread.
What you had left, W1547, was -2.9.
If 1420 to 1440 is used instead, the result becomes -3.1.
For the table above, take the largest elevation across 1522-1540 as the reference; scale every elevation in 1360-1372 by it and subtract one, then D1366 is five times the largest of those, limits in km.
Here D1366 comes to -0.07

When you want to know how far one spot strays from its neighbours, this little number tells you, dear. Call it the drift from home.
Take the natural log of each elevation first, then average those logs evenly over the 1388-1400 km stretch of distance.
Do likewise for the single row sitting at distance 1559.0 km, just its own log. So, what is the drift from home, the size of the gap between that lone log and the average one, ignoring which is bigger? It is 0.14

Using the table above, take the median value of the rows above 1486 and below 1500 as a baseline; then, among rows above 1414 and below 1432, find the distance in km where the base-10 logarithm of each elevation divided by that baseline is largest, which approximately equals 1415.0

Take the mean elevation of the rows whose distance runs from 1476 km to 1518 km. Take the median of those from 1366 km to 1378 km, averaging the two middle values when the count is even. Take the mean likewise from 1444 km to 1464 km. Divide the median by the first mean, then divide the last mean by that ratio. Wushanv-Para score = 3.0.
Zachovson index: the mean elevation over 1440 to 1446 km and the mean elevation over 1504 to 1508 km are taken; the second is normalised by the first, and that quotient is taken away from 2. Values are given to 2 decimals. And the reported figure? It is 1.10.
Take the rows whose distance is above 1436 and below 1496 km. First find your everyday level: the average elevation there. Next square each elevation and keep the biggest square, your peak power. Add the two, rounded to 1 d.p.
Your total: 17.8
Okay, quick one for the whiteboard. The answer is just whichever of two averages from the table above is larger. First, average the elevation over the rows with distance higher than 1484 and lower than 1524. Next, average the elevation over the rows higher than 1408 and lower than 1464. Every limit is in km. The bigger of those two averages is 3.48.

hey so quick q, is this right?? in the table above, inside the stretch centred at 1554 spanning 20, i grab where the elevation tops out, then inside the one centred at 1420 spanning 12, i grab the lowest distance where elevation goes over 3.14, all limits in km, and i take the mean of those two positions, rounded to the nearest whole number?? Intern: 1481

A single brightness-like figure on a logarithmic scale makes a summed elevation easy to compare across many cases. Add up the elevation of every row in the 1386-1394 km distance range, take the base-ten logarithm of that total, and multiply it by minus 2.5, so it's -2.89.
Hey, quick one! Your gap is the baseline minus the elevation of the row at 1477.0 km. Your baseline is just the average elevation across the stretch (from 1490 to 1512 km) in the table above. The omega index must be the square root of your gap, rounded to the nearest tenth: 0.7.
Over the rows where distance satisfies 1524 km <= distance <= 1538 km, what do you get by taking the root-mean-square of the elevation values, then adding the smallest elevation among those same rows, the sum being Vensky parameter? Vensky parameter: 6.3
